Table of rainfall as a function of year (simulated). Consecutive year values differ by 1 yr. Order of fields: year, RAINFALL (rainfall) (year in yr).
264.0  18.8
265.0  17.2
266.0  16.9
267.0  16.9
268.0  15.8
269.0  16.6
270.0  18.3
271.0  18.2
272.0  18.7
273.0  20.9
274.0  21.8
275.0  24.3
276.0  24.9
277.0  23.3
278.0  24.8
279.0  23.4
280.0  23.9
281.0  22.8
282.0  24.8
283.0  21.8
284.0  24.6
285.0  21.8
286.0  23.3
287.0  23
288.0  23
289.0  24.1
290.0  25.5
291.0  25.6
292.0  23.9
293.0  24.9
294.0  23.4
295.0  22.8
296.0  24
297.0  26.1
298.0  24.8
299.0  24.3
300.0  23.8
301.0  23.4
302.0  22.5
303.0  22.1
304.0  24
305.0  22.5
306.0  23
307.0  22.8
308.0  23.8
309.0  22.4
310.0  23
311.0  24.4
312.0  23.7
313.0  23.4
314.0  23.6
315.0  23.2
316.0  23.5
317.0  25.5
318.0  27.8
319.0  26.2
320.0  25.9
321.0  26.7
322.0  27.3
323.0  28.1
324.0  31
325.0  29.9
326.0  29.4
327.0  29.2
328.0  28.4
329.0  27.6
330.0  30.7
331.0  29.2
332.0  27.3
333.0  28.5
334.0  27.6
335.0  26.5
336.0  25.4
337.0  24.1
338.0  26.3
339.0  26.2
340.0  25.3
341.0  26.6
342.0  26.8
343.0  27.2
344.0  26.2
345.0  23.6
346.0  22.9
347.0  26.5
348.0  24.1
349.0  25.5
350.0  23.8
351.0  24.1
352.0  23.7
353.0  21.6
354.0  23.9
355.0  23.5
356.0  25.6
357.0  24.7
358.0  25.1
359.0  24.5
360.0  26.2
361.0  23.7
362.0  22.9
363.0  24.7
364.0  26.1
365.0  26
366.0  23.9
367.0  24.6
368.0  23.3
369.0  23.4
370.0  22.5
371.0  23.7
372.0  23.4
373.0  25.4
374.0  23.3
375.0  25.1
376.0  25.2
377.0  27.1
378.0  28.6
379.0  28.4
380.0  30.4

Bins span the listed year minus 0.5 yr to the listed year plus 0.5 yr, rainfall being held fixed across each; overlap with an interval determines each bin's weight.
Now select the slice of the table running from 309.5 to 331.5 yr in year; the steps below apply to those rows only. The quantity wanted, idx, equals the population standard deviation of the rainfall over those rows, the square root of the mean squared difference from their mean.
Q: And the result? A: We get 2.6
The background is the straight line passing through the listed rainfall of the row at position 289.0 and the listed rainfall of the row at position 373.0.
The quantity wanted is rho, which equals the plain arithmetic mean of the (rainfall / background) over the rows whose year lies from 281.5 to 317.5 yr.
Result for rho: 0.98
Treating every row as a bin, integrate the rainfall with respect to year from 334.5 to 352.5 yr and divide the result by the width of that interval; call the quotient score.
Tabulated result 25.3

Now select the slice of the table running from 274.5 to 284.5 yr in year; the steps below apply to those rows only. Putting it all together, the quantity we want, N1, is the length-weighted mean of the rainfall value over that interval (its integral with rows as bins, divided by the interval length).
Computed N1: 23.9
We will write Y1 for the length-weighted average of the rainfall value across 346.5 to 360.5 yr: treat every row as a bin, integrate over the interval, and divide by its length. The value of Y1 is 24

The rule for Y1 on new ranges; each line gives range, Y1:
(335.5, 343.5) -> 26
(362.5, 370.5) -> 24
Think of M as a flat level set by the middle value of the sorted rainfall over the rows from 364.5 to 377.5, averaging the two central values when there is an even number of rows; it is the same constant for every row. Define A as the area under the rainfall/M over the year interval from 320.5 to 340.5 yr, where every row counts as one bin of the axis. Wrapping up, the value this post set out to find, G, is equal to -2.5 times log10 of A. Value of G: -3.41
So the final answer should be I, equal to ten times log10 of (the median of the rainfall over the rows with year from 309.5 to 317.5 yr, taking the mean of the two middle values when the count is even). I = 13.7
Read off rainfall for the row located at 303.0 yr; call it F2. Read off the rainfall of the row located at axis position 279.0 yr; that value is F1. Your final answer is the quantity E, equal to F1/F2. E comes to 1.1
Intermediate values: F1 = 23.4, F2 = 22.1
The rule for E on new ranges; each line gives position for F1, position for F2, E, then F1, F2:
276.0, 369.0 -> 1.1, 24.9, 23.4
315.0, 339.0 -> 0.9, 23.2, 26.2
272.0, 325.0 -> 0.6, 18.7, 29.9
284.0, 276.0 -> 1.0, 24.6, 24.9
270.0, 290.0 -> 0.7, 18.3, 25.5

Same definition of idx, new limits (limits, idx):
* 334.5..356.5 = 1.5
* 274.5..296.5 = 1.0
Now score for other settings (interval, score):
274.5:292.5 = 23.8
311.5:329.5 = 26.7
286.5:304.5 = 24.0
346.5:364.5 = 24.5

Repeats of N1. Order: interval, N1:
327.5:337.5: 27.5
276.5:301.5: 23.9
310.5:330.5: 26.8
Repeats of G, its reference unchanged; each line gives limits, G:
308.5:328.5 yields -3.35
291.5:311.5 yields -3.24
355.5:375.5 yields -3.28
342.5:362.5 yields -3.28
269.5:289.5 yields -3.19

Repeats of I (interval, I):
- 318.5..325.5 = 14.4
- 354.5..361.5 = 13.9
